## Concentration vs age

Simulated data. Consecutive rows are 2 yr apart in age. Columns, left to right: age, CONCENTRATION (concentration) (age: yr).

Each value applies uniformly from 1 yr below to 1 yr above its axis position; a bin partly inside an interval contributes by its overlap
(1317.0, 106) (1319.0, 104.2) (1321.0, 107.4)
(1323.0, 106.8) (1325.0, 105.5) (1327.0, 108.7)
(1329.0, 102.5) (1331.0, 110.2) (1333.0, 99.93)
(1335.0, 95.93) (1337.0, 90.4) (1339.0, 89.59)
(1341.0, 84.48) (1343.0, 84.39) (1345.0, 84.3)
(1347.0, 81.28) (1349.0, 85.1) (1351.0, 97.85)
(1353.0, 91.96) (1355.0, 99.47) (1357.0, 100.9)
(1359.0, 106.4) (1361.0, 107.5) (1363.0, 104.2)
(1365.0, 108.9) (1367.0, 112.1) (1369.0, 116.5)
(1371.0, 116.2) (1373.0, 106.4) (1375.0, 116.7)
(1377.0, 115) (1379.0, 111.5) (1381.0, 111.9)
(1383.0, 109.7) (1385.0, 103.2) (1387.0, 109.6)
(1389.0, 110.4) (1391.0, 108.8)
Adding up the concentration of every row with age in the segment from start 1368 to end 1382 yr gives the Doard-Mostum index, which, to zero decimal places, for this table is 794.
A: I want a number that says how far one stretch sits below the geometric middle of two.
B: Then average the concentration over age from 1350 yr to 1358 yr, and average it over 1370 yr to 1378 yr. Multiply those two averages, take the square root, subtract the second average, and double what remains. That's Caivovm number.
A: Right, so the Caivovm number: -17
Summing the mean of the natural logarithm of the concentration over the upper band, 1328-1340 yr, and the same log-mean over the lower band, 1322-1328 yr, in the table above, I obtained 9.26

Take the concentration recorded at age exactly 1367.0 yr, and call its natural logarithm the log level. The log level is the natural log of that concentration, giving 4.72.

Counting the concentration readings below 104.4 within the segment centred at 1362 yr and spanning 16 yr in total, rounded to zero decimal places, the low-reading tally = 3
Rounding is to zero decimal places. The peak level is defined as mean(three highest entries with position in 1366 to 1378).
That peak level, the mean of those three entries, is 116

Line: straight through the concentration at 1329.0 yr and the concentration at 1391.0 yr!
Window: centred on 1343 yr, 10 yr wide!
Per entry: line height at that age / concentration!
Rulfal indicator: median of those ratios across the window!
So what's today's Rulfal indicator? 1.23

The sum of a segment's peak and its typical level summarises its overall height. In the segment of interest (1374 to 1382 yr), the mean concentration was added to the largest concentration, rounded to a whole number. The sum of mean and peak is 230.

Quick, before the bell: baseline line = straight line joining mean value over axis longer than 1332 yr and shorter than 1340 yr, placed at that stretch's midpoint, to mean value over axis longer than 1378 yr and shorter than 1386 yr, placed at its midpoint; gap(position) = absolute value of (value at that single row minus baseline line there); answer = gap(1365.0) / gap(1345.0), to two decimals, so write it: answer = 0.43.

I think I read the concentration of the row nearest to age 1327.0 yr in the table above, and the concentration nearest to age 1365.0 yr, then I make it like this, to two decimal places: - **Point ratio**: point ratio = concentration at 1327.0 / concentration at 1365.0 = 1.00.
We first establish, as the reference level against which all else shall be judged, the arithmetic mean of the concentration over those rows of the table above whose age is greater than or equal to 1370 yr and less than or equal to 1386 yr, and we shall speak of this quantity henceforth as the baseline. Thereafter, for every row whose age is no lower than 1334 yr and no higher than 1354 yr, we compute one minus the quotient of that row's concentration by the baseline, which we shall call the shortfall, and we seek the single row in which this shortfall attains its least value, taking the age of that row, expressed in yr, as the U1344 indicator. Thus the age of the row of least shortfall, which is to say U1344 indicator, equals 1351.0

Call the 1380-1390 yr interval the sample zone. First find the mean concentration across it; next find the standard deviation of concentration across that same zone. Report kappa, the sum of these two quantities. 112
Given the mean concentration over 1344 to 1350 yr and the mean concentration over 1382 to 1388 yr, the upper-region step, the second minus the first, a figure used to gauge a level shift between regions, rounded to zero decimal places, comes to 24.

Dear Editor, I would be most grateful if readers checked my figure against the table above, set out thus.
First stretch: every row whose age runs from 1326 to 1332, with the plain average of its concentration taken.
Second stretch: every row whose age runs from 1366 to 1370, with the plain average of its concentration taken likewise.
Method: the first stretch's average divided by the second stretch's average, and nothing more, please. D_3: 0.94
